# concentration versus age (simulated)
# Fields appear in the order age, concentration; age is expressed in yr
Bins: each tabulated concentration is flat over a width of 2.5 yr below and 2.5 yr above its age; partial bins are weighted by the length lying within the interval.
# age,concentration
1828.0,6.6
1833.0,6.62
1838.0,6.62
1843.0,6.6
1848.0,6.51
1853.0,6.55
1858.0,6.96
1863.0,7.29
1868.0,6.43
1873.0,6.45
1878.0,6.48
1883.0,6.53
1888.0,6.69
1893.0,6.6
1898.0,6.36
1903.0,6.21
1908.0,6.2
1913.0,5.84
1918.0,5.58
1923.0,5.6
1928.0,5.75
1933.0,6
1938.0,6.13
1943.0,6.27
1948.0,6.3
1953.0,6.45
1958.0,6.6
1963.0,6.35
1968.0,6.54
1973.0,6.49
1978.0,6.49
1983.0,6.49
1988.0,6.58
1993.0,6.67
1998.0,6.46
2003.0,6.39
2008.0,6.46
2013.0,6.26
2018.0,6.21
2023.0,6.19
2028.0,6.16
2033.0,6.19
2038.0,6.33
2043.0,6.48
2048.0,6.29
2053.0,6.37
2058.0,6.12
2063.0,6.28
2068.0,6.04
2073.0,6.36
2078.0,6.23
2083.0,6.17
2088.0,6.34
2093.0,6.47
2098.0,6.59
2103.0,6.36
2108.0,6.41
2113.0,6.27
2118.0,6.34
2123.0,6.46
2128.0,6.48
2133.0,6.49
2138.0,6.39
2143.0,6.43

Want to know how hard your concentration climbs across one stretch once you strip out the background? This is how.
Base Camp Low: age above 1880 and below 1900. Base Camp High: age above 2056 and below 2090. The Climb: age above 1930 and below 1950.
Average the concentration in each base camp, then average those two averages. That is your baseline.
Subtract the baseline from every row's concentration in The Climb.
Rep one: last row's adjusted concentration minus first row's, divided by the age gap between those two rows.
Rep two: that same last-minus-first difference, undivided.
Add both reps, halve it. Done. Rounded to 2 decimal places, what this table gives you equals 0.16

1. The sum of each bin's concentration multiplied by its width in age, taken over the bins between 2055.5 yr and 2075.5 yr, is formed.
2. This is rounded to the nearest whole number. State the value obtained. 124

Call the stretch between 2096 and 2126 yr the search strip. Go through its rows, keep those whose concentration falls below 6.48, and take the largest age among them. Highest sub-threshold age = 2123.0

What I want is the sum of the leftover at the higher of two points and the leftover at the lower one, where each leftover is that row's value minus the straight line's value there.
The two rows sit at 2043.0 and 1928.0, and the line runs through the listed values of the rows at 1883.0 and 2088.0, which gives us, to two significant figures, -0.64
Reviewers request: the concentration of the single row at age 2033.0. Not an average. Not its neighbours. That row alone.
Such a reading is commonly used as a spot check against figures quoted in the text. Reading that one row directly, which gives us 6.19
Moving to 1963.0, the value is 6.35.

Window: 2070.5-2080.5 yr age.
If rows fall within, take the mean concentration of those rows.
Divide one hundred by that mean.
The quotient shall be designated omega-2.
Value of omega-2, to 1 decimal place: 15.9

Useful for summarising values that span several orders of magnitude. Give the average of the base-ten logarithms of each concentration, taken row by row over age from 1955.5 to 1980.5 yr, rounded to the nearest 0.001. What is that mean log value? 0.812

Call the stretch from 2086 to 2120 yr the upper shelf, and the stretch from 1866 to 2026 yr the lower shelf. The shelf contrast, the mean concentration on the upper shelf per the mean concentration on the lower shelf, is 1.01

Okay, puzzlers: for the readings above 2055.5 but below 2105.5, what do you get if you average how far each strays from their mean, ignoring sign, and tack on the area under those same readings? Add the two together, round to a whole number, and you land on 315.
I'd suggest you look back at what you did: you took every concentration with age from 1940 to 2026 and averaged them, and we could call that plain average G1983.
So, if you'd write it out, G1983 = 6.42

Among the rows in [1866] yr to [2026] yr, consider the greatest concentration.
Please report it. 6.69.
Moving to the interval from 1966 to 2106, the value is 6.67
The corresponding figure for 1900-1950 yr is 6.3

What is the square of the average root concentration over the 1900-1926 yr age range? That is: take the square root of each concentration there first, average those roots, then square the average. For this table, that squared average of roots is 5.9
